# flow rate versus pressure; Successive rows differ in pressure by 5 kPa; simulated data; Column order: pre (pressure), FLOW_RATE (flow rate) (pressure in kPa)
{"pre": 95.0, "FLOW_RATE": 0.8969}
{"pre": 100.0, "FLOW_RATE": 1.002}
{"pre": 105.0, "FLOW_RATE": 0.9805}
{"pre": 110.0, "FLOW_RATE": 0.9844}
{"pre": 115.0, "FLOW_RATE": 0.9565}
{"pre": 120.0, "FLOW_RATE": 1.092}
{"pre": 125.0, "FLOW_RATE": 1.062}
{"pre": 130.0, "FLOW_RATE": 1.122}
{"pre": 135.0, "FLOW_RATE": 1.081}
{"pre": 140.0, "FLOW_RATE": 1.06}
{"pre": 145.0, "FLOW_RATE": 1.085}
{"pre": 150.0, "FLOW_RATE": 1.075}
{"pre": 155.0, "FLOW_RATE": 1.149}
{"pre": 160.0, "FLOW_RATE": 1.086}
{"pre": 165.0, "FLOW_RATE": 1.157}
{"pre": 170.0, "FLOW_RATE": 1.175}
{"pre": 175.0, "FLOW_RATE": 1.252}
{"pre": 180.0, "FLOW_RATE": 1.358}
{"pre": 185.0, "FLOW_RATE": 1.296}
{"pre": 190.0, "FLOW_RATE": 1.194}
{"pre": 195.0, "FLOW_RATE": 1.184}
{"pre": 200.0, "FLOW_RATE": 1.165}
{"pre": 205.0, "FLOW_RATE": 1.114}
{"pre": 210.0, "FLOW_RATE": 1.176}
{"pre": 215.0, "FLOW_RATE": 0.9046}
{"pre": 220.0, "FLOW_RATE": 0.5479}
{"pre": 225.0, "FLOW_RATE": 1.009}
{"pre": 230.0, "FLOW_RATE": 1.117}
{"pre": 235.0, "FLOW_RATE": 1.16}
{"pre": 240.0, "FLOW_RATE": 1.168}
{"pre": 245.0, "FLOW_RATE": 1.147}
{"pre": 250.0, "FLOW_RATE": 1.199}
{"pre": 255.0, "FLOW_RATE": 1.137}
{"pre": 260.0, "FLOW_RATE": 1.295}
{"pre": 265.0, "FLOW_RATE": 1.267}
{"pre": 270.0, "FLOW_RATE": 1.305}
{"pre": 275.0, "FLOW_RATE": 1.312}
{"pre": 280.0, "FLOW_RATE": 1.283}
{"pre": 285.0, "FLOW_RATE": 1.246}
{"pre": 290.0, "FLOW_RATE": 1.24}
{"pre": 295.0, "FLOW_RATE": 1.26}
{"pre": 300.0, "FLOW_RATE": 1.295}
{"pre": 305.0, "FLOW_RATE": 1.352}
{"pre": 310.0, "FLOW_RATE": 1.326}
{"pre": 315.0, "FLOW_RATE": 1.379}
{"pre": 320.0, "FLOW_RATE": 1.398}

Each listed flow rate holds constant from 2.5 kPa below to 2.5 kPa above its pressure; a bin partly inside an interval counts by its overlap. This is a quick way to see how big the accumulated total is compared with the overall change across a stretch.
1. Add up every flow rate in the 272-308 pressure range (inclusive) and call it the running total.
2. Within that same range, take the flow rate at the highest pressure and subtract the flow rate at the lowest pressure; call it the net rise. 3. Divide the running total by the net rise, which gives 225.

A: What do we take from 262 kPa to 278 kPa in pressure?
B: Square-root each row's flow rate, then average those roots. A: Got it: 1.14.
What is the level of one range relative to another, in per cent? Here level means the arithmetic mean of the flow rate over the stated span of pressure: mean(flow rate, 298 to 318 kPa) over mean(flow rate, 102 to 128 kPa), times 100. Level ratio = 132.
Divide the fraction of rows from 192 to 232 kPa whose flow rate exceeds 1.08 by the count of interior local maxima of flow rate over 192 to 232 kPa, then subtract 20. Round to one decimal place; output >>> -19.4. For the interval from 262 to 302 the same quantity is -19.0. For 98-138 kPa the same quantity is -19.9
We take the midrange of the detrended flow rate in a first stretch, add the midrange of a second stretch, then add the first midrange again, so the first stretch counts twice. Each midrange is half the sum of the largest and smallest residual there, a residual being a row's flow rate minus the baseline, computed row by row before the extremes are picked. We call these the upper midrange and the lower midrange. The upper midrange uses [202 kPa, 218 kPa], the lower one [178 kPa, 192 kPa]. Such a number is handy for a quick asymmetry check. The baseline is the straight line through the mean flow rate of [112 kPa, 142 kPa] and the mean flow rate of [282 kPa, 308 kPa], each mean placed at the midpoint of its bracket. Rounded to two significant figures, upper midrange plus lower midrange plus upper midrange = -0.12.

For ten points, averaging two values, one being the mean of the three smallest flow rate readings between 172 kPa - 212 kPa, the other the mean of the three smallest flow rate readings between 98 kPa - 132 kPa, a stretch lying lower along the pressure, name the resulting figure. 1.06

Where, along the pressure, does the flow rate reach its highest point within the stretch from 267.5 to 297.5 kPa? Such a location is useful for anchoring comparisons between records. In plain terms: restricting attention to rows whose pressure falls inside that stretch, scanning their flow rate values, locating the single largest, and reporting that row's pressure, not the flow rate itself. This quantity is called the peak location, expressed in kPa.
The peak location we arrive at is 275.0 kPa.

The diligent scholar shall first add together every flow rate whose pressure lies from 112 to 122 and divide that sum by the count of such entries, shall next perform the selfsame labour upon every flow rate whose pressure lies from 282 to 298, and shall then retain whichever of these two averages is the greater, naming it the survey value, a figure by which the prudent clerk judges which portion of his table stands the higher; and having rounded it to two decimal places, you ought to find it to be 1.25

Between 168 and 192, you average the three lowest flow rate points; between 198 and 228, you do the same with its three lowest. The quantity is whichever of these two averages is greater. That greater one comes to 1.21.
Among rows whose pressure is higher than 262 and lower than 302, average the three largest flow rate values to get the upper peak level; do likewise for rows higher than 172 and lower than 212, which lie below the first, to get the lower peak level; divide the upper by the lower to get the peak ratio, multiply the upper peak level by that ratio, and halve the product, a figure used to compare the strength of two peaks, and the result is 0.65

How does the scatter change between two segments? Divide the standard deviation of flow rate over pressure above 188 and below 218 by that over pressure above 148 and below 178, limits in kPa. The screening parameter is 1.71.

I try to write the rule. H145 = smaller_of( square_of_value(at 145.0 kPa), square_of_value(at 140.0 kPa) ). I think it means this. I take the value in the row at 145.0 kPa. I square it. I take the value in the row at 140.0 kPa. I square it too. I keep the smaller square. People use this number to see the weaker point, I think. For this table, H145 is 1.12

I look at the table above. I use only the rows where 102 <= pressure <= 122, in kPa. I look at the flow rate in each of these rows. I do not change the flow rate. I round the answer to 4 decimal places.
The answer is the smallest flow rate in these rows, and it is 0.9565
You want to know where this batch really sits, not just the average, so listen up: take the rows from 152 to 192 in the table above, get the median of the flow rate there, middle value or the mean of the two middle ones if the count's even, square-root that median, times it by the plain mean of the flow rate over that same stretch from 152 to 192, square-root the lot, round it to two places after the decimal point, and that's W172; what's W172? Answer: 1.15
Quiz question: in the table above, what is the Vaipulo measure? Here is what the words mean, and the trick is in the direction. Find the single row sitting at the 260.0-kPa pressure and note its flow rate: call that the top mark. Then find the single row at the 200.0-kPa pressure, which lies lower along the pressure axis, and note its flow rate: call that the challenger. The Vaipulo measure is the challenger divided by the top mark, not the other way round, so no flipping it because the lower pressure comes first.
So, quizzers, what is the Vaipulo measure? 0.90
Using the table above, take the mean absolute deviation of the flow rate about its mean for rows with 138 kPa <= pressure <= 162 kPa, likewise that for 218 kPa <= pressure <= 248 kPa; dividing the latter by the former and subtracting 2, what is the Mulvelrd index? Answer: 5.1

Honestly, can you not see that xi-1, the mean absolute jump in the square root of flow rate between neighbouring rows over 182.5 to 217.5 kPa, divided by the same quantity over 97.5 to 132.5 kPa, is 1.8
